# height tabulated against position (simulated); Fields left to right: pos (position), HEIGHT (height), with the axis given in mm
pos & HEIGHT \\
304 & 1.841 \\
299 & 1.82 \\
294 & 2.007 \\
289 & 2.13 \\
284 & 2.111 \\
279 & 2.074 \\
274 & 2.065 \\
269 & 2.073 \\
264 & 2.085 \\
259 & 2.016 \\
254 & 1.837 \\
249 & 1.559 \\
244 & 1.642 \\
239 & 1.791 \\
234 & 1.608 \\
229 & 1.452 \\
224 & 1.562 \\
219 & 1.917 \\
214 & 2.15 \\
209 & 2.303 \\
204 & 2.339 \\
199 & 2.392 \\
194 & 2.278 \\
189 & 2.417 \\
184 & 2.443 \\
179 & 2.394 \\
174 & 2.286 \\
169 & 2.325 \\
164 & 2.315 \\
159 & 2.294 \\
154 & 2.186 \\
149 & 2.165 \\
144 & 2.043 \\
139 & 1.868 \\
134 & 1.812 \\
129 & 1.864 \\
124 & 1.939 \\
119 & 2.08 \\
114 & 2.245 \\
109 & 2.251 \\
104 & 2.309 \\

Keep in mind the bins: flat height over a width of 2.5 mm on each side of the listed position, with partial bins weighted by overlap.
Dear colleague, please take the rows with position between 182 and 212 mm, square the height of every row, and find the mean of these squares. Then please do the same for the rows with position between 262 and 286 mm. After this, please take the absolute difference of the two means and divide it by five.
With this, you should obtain 0.25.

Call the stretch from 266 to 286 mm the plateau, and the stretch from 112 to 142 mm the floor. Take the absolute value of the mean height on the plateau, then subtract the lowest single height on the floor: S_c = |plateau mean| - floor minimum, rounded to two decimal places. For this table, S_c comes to 0.27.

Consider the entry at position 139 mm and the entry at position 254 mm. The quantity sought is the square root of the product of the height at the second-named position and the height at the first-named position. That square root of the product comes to 1.85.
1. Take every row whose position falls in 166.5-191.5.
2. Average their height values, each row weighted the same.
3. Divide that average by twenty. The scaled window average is 0.119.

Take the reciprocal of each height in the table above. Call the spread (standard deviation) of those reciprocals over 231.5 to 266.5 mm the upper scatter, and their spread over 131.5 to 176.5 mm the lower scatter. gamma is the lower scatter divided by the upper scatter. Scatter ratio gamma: 0.7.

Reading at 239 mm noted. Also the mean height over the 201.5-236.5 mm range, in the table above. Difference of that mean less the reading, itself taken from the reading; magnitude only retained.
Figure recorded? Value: 1.7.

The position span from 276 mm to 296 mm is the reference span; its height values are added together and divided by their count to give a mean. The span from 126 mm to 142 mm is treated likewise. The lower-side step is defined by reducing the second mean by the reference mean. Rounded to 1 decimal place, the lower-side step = -0.2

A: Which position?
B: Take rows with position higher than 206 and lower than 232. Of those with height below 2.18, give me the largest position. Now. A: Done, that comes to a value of 229 mm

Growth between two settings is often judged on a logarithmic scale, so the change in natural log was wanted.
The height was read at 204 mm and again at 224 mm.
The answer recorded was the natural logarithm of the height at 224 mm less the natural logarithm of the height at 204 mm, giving -0.40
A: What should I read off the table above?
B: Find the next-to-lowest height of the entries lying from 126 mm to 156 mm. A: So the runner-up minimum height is 1.864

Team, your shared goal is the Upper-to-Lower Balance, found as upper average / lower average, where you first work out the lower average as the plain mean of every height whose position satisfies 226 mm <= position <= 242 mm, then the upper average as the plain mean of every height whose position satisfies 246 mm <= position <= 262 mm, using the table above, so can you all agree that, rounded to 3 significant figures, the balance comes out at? 1.12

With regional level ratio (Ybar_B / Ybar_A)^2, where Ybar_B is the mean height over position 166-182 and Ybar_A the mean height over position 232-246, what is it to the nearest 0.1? 1.9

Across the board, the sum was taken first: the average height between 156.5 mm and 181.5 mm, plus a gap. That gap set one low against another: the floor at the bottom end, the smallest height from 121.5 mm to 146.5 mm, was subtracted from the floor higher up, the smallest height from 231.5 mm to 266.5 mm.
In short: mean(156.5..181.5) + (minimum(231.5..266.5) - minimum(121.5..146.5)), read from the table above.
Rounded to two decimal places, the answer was 2.07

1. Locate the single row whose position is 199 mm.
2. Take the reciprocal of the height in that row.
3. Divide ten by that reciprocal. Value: 23.9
